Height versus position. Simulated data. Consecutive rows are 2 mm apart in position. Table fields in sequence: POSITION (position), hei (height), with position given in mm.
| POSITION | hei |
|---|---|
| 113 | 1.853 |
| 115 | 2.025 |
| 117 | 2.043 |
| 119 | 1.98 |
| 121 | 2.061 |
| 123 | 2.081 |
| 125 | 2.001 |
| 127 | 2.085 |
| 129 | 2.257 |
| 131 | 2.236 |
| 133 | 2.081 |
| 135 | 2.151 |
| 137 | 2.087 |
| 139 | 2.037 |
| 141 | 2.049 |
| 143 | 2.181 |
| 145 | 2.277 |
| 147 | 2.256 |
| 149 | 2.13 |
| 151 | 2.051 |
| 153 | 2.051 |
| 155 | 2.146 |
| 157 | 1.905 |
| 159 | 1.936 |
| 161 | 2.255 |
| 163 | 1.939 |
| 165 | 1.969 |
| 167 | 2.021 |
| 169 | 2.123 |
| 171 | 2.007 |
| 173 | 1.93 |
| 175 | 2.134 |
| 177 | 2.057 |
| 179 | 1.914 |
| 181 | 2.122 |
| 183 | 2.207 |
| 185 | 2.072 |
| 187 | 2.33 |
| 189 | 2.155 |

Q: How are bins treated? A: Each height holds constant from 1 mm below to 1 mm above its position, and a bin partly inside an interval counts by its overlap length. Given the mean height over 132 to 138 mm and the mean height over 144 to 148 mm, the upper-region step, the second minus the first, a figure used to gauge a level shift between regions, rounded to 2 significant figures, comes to 0.16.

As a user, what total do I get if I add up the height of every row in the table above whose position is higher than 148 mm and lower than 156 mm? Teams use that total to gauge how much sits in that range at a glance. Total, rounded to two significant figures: 8.4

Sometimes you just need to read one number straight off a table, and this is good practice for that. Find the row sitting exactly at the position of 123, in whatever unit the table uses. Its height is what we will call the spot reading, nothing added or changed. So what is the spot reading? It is 2.081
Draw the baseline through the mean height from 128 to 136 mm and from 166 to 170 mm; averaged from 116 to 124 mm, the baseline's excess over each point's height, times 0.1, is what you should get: 0.018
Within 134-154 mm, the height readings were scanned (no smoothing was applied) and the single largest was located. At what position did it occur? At 145 mm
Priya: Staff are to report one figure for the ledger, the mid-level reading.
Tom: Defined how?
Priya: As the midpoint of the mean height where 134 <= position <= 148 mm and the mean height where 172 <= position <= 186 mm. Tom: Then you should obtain 2.105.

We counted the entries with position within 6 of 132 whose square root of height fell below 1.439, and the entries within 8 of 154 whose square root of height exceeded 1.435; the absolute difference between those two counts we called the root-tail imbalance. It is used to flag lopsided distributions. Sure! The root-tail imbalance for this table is 4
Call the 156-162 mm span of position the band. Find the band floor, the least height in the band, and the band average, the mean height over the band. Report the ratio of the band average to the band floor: 1.07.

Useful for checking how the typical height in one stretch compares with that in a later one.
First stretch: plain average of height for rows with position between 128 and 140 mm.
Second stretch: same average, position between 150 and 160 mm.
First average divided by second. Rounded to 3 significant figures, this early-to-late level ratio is 1.06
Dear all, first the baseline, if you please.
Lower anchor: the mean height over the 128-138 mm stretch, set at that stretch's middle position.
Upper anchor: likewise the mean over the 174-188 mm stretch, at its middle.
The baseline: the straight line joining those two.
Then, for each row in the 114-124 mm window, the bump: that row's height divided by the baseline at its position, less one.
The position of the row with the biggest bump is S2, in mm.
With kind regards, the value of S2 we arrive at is 123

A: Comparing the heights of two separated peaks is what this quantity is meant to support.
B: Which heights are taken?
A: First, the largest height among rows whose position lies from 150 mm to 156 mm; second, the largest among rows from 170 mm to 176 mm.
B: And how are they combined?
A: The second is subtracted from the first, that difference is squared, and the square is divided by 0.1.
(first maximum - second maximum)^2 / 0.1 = 0.00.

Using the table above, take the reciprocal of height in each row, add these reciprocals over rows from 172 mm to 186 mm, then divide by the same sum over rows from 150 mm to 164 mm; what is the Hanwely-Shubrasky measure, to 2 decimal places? 0.99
